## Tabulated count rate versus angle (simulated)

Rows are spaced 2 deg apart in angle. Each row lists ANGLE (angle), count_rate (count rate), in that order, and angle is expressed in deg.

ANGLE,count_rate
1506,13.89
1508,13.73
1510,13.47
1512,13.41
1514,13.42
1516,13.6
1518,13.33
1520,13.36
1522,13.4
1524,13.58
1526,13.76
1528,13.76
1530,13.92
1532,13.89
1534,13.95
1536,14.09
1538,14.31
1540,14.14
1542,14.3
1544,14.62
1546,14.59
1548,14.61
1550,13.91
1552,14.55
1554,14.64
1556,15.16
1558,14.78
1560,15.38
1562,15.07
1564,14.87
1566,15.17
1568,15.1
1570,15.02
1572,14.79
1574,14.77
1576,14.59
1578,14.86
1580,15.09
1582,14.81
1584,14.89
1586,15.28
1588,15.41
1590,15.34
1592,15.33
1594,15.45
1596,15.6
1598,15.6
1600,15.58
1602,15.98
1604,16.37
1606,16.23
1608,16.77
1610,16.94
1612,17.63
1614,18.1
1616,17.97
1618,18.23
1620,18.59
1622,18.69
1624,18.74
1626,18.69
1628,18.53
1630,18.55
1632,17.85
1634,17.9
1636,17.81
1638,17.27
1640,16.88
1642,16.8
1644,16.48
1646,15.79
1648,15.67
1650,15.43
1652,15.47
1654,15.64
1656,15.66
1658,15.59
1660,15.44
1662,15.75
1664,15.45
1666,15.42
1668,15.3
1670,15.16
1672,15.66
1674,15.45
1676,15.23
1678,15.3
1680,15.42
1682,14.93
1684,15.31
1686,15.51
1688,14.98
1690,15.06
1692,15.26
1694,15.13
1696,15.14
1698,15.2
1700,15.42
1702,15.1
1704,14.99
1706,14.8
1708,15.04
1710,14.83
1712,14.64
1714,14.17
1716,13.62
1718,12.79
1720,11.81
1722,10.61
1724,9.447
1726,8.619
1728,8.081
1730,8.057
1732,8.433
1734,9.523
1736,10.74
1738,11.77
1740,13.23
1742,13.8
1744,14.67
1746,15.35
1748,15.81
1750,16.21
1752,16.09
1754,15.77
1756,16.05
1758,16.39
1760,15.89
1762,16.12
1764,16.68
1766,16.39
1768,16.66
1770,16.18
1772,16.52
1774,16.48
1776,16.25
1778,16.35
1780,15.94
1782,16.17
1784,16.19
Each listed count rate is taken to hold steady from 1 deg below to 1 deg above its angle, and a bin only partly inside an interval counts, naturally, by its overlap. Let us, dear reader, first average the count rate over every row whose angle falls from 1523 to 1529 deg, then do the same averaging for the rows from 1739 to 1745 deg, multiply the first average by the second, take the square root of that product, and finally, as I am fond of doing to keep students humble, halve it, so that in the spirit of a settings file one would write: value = 6.90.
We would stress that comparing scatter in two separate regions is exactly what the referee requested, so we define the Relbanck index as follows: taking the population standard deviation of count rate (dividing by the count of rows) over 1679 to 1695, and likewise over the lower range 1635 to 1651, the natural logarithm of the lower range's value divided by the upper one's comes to 1.4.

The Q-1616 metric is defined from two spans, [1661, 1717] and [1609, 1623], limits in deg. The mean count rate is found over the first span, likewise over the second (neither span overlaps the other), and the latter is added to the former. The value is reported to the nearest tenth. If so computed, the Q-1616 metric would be 33.1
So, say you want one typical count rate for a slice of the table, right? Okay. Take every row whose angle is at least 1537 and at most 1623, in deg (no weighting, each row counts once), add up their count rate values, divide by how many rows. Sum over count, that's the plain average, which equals 15.6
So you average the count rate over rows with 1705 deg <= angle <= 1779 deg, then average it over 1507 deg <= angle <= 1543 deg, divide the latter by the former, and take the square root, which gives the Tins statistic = 0.99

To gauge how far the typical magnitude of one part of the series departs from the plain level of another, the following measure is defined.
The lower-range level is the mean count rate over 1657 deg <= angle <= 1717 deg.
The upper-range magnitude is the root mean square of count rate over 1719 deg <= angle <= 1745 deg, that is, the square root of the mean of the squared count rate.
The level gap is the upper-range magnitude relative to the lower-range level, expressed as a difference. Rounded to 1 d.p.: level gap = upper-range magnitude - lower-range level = -4.3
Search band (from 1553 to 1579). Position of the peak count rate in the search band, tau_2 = 1560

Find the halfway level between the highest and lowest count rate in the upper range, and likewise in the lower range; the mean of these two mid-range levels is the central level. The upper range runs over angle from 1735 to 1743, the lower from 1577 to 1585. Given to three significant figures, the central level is 13.6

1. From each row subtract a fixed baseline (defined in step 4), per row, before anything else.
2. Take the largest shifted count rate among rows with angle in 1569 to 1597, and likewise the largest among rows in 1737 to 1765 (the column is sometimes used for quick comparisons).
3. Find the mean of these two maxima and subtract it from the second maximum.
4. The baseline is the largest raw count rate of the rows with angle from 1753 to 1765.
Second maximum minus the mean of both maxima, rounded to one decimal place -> 0.5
